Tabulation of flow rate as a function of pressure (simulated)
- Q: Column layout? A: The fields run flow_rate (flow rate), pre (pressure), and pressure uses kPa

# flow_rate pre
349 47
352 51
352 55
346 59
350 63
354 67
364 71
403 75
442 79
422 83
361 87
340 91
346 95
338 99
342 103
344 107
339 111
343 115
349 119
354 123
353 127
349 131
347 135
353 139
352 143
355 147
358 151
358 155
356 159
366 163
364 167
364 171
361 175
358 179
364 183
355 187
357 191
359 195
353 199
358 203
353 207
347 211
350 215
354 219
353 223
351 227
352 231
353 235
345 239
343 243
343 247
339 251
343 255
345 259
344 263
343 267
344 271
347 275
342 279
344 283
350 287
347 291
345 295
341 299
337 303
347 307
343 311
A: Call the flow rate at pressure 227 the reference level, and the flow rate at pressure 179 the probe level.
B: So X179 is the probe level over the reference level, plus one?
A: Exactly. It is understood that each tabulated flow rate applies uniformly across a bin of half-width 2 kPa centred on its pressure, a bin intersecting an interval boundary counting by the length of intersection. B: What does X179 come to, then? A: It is 2.02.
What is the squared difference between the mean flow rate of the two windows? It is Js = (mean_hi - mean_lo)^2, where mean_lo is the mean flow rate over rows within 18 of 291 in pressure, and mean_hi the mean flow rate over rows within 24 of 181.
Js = 229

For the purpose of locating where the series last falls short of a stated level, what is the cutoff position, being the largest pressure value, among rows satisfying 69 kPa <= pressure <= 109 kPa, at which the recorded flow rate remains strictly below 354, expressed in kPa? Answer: 107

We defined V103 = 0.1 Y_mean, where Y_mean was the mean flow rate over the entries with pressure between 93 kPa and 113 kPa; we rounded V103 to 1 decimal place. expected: 34.2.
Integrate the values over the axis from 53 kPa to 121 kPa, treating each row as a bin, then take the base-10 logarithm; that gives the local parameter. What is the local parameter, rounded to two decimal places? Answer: 4.39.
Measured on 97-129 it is 4.04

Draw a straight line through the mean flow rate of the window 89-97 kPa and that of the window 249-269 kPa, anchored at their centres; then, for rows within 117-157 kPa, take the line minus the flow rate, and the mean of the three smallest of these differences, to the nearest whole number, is -14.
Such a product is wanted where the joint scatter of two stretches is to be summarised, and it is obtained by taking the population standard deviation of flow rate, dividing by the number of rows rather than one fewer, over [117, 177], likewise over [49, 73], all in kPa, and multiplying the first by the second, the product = 31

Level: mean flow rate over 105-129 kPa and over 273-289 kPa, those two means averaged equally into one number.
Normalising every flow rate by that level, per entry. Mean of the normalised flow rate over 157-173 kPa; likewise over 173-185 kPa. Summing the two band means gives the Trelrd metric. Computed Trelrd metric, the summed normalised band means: 2.09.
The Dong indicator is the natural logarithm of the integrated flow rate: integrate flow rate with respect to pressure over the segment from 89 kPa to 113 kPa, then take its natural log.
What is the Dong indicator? 9.01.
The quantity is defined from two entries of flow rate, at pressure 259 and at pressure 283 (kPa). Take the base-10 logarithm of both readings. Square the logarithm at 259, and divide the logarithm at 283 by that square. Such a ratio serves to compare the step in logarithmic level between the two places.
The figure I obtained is 0.394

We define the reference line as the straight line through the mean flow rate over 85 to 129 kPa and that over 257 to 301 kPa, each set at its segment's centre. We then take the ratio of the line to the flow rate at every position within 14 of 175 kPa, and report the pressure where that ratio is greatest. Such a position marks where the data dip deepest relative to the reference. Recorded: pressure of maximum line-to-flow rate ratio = 187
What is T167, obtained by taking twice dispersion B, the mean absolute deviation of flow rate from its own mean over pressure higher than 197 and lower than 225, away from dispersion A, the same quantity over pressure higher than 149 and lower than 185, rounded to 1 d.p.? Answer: -1.5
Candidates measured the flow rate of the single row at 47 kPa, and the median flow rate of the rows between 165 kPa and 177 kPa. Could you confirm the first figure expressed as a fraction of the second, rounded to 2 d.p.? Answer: 0.96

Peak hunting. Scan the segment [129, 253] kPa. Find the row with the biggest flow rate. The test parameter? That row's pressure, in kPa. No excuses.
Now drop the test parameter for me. 163 kPa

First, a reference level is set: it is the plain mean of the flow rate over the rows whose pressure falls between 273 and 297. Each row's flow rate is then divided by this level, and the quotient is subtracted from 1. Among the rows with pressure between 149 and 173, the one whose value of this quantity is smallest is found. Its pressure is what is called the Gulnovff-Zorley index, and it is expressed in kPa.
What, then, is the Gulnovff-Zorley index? 163 kPa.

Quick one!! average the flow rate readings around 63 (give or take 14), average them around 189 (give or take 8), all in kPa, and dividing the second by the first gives 0.996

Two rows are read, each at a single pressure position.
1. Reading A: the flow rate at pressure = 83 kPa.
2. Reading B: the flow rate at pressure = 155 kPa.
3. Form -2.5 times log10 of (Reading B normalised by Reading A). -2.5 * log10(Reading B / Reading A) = 0.18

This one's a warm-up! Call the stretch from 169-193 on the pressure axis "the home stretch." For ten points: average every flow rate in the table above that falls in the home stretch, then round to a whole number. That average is 360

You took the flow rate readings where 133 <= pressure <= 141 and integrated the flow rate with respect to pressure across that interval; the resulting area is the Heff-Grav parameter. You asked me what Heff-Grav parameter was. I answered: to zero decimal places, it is 2800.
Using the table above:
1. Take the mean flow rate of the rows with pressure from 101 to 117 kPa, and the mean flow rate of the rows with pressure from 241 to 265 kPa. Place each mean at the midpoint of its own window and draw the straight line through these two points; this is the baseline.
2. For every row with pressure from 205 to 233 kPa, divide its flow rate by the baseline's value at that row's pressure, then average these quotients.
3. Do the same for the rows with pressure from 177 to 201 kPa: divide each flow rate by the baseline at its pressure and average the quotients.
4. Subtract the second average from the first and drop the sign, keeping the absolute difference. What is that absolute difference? 0.019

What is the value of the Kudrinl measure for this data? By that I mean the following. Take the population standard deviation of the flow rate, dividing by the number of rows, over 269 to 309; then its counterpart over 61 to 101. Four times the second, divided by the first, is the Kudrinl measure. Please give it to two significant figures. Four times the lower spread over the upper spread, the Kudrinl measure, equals 40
